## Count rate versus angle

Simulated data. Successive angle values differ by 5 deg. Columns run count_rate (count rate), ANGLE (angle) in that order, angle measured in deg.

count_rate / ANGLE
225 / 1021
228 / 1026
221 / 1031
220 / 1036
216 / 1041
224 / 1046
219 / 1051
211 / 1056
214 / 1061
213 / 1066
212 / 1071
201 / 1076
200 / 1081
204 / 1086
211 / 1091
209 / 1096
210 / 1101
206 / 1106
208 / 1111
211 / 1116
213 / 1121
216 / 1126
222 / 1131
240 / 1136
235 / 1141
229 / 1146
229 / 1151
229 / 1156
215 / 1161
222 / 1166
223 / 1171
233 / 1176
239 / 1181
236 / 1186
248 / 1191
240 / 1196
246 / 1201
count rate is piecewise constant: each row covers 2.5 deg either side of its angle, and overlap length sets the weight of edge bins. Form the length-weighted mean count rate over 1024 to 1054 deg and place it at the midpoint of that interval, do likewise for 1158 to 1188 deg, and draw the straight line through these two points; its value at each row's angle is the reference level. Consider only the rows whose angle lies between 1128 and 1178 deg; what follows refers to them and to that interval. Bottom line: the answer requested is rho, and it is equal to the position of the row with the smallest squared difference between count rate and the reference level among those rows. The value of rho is 1156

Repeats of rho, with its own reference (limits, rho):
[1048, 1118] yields 1051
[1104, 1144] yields 1131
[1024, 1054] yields 1031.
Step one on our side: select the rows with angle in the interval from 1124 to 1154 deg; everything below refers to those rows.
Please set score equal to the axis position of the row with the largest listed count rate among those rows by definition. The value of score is 1136 deg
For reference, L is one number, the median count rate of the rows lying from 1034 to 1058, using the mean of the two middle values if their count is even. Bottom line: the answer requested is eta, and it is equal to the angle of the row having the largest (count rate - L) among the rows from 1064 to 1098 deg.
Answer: 1066 deg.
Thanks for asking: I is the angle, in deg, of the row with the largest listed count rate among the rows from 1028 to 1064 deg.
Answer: 1046 deg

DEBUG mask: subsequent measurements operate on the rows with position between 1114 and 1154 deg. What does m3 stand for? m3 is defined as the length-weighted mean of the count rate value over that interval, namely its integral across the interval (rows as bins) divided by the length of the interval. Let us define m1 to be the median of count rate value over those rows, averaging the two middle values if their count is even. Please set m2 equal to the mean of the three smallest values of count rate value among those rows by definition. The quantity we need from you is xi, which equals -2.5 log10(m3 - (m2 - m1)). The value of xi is -5.94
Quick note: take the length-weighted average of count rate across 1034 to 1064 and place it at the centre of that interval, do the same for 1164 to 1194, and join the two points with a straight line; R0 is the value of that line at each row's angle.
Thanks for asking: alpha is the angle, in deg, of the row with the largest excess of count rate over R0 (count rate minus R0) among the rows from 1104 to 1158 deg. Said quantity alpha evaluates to 1136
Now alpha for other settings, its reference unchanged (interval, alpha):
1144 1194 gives 1191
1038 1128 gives 1046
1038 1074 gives 1046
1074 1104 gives 1091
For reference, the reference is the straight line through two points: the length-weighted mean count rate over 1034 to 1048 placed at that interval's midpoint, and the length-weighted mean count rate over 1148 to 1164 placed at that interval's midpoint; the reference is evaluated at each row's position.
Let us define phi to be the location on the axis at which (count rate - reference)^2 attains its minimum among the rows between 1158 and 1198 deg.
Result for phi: 1171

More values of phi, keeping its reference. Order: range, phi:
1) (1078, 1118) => 1091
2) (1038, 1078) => 1051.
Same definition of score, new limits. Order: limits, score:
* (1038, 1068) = 1046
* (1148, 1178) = 1176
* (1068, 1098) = 1071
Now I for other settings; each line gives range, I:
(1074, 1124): 1121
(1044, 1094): 1046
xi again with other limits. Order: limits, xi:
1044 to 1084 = -5.86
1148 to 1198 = -5.96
